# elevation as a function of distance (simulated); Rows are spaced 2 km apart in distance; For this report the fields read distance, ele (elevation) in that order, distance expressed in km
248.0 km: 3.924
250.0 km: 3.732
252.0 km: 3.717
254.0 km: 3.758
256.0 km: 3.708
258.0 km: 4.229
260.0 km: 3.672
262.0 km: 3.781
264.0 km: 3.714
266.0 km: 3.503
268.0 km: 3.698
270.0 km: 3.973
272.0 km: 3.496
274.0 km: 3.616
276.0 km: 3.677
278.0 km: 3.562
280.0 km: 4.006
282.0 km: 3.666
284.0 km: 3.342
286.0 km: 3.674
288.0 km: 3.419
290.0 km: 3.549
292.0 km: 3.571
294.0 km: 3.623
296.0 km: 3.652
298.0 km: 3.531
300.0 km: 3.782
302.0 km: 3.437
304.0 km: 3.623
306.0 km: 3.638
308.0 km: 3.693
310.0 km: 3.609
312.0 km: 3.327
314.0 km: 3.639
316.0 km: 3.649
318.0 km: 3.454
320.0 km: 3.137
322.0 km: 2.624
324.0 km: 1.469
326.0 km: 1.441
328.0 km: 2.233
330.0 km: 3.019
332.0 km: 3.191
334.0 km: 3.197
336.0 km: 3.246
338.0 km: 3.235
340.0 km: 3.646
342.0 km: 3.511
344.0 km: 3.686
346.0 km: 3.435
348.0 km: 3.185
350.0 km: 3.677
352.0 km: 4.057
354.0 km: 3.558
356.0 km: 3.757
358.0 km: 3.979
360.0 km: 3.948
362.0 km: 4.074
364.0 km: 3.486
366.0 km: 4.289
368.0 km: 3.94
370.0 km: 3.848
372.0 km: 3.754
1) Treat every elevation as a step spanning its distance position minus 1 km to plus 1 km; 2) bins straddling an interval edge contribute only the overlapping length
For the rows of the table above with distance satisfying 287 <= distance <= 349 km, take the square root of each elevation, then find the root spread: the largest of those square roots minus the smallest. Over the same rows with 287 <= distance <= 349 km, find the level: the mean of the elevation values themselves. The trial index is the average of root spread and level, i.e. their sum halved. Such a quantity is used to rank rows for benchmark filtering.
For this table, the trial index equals 2.01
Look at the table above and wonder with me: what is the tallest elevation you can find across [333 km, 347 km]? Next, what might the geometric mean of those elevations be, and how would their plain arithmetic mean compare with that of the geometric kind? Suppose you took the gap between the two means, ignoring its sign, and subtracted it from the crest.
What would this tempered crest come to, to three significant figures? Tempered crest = 3.68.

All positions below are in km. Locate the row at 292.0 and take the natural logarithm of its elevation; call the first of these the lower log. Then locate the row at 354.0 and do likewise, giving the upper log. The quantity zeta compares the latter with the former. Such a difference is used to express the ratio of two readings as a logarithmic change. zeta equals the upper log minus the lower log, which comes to 0.00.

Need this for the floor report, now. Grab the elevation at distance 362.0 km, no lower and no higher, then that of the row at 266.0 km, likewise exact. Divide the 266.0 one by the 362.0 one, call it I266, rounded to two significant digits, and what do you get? 0.86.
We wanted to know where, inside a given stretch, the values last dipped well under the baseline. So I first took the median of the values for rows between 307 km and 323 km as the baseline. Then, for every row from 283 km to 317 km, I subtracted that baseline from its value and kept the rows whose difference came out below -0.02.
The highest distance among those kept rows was 312.0 km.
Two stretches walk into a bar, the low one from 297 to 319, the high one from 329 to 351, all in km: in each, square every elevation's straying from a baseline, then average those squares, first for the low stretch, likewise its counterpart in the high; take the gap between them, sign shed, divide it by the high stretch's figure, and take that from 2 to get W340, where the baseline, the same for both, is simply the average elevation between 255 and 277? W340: 1.21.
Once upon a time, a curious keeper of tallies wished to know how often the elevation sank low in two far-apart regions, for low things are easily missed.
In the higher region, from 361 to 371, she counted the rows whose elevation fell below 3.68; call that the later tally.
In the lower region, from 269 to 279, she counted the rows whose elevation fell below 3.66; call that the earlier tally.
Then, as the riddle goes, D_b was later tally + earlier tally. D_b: 4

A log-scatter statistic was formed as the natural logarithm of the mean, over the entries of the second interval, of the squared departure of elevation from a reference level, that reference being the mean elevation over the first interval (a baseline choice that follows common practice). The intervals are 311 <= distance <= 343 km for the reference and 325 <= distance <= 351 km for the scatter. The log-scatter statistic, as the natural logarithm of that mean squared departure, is -0.95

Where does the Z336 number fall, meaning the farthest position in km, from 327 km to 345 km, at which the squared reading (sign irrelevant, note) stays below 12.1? 338.0 km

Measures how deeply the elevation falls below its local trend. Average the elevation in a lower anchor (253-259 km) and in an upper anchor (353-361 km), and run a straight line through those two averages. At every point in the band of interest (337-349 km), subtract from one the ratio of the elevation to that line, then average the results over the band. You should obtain 0.098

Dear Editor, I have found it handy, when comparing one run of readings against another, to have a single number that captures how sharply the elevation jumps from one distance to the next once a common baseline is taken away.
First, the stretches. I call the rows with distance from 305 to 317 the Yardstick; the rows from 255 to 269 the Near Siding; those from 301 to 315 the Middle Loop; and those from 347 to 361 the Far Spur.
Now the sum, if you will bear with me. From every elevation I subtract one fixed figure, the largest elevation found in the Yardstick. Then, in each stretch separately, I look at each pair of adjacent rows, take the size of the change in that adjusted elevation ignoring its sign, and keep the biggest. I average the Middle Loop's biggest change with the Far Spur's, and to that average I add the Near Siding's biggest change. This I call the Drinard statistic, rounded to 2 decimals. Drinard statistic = 0.96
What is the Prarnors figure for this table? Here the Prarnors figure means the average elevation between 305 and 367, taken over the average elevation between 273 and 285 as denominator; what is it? 0.92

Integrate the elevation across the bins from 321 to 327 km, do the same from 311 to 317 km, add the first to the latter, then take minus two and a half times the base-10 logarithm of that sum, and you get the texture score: -3.77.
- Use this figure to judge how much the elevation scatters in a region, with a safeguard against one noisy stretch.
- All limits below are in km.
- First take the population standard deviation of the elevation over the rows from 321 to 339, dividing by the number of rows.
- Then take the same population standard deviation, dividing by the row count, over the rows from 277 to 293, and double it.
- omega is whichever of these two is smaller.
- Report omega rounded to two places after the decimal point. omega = 0.37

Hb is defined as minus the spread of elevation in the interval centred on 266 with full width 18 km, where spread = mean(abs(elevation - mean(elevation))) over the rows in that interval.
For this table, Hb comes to -0.17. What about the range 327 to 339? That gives -0.26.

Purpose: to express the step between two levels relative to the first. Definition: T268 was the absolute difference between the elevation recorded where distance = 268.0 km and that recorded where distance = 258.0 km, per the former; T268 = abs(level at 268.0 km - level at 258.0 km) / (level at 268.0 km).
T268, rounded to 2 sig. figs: 0.14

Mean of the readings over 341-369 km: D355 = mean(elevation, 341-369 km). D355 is 3.76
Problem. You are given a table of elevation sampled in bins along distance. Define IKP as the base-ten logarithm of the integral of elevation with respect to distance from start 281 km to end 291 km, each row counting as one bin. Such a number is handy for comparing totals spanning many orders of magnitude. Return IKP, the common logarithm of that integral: 1.55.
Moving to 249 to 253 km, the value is 1.17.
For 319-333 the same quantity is 1.53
